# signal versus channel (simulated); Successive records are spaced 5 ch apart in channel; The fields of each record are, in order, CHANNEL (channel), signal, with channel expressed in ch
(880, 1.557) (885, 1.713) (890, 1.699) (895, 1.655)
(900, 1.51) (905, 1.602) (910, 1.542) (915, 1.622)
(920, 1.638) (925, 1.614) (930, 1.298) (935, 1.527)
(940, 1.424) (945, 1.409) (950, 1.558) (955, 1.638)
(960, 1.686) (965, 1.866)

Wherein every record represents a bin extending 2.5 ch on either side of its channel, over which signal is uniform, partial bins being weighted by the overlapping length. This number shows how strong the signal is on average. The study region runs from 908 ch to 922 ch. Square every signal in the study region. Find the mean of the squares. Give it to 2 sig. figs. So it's 2.6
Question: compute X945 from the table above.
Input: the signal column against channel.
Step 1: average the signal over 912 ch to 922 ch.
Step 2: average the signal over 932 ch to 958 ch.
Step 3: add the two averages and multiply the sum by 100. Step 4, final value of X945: 314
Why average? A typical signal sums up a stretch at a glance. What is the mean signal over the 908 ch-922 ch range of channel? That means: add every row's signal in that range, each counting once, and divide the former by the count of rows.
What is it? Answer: 1.60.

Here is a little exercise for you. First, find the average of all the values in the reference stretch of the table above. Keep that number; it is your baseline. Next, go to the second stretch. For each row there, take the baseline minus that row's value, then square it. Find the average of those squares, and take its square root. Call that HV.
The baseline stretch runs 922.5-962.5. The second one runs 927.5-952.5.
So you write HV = 0.120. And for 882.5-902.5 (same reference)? 0.149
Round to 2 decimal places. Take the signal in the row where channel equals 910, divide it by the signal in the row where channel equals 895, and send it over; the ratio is 0.93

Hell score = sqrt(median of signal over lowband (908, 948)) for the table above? 1.24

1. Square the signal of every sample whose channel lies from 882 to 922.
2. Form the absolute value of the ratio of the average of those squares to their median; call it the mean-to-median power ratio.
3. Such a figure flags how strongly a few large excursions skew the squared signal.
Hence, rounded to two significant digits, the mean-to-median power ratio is 0.99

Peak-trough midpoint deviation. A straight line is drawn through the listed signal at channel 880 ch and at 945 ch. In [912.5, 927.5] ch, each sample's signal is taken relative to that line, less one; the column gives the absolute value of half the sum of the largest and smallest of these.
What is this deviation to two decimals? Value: 0.11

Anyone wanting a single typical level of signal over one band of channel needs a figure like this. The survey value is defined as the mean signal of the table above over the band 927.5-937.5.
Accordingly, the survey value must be 1.41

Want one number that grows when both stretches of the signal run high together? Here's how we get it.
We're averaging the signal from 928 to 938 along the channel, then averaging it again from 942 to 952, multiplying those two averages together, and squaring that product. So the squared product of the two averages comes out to 4.4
